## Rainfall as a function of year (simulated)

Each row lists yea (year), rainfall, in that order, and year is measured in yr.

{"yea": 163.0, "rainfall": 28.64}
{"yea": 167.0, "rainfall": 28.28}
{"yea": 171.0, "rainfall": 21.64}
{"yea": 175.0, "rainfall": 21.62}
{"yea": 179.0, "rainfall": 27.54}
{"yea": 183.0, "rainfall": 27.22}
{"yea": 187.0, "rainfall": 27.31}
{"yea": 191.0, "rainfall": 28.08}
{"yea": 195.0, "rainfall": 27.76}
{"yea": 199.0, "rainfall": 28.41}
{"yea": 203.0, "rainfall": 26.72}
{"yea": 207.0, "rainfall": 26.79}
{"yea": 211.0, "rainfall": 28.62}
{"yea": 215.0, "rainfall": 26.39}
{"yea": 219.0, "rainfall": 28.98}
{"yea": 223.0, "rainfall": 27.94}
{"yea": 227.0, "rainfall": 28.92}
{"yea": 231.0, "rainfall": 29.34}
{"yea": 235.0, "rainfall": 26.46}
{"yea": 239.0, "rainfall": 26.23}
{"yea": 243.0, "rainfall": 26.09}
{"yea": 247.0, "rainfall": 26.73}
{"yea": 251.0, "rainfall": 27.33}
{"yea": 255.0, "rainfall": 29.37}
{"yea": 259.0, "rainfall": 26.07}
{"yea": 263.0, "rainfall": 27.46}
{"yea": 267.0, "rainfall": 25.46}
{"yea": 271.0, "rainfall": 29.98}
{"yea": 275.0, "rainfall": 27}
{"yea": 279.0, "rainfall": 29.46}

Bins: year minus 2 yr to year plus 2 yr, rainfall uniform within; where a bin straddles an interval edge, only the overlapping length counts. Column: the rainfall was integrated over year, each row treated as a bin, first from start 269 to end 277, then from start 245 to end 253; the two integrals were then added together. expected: 444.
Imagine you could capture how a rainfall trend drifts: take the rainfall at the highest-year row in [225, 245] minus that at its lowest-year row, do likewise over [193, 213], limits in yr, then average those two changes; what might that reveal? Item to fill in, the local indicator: -1.0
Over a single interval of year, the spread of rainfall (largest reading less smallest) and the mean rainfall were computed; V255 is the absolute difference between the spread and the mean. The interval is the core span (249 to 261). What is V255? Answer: 24.3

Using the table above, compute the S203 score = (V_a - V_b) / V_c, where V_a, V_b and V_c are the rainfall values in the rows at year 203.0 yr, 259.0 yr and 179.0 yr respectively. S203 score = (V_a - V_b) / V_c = 0.02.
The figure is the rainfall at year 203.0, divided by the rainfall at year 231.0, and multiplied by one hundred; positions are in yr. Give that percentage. 91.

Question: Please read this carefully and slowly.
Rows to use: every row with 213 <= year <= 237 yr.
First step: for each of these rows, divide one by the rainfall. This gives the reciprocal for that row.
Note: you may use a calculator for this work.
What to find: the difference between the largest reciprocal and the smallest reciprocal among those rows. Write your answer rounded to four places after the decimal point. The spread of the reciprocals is 0.0038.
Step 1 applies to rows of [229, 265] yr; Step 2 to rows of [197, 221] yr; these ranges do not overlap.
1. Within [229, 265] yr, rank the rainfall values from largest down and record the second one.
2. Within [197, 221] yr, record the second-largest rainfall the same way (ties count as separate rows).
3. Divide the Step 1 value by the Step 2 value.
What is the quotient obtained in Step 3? 1.03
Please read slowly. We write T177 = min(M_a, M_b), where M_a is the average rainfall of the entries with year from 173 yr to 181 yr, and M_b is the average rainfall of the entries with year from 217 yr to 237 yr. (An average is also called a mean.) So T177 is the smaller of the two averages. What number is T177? 24.6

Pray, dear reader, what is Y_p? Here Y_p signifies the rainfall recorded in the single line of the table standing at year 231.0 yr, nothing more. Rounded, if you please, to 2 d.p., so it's 29.34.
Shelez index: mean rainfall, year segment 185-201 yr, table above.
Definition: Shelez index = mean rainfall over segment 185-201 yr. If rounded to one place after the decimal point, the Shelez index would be 27.9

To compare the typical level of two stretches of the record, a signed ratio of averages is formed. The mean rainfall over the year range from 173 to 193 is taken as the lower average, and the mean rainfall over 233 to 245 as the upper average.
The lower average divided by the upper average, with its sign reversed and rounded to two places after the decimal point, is -1.00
